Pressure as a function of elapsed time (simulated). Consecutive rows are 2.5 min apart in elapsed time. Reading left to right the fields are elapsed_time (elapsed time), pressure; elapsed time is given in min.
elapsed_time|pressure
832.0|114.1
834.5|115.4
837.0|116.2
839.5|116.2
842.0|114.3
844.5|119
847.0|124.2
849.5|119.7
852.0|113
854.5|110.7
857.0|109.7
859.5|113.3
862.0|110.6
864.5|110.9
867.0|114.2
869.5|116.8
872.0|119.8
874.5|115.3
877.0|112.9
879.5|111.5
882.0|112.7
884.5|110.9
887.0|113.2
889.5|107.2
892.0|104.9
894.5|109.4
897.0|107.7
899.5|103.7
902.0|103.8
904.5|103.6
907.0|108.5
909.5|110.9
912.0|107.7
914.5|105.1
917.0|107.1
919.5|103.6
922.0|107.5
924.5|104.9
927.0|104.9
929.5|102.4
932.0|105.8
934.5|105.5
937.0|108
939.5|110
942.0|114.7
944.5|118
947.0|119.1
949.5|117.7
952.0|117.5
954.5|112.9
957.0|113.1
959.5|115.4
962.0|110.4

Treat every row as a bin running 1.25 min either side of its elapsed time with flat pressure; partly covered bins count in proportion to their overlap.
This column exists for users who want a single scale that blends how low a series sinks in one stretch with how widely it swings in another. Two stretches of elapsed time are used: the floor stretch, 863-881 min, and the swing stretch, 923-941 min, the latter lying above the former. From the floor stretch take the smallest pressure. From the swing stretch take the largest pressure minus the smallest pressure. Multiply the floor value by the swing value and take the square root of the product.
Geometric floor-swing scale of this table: 29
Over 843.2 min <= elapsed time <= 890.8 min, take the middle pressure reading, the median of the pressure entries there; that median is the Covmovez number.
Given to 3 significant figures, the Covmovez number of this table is 113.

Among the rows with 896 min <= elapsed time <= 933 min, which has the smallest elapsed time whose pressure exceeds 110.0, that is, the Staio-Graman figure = 909.5 min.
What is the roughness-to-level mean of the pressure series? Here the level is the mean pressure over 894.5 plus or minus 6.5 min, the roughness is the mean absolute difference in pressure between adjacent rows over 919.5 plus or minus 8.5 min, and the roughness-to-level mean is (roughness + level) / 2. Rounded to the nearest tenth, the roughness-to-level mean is 54.5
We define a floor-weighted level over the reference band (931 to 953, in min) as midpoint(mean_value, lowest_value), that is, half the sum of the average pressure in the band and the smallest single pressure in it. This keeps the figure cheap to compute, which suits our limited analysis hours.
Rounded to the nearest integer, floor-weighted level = 109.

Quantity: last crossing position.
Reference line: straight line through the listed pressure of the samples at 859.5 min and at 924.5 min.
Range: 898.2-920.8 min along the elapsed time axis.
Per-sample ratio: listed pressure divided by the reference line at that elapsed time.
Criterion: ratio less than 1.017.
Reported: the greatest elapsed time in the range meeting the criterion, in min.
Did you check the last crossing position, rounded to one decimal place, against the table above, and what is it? 919.5 min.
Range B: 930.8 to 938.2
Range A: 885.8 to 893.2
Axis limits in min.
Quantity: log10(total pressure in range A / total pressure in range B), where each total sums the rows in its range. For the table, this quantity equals 0.008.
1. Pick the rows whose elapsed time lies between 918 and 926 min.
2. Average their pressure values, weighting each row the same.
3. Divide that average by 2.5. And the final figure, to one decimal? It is 42.1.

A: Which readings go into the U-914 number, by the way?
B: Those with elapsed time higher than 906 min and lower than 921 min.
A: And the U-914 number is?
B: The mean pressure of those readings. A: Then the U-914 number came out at 107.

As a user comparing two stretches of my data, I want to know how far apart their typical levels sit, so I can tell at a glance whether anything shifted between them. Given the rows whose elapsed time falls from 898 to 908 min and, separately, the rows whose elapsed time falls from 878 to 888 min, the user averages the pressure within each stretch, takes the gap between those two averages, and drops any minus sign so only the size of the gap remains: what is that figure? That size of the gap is 7.2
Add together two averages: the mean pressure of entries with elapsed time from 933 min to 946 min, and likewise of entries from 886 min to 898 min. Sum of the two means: 220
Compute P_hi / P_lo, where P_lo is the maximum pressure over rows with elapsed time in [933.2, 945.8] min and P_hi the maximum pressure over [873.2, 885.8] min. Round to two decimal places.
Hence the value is 0.98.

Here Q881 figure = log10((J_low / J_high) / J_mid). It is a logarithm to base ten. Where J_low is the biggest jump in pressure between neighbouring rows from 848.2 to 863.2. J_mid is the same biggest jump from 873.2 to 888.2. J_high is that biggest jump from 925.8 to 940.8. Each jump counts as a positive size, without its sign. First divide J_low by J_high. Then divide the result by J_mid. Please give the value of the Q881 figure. -0.09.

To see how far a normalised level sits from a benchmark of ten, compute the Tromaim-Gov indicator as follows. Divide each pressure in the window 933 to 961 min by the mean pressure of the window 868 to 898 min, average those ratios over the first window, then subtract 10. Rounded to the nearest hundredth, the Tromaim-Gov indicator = -8.98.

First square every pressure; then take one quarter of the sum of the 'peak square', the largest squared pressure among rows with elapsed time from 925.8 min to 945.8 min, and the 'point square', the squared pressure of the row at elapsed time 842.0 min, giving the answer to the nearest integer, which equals 6747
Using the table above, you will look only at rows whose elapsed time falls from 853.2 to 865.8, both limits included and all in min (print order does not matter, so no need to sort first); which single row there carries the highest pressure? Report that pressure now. 113.3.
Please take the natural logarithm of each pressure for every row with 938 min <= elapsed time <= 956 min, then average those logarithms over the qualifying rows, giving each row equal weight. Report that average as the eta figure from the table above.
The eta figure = 4.75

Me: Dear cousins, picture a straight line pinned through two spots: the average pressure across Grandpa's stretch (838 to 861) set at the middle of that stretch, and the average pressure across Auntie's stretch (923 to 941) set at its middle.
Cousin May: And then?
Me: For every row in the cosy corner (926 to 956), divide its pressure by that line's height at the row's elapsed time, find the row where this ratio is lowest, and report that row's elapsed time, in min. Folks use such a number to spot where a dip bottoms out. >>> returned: 929.5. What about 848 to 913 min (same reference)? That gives 899.5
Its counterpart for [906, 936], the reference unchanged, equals 929.5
